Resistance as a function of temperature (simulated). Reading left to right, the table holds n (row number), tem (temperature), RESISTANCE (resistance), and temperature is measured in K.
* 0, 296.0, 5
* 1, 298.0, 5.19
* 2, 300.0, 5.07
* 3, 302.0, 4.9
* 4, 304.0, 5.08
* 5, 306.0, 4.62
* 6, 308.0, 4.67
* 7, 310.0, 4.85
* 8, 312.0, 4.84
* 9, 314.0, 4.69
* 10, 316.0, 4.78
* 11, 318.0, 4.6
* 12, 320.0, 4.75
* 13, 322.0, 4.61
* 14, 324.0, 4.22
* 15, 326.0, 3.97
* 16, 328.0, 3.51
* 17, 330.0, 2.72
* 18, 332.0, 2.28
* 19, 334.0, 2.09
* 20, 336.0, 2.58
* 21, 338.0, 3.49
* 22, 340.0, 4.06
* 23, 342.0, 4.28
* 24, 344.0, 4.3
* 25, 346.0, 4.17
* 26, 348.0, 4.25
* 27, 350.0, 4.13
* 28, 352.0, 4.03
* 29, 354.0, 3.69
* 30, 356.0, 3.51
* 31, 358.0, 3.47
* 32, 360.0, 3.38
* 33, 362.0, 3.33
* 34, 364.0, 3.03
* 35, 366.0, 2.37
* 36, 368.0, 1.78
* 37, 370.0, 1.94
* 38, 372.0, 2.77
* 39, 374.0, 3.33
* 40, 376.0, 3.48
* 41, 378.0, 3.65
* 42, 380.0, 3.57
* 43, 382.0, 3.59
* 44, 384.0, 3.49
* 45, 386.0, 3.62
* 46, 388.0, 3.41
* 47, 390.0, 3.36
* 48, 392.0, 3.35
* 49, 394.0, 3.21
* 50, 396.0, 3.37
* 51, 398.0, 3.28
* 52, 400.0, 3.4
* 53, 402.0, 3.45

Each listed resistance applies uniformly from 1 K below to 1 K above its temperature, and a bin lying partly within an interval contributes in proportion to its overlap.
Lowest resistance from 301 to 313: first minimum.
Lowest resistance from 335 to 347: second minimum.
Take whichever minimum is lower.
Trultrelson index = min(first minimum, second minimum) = 2.6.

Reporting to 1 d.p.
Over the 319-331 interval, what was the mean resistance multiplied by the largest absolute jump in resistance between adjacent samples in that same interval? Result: 3.1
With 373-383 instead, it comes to 0.6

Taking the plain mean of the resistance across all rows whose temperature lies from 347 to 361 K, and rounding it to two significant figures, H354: 3.8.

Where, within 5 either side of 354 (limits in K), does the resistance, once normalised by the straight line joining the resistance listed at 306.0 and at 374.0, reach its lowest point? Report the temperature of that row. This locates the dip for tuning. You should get 358.0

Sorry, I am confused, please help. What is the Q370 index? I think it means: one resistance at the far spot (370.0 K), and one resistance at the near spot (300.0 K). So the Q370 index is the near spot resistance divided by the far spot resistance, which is 2.61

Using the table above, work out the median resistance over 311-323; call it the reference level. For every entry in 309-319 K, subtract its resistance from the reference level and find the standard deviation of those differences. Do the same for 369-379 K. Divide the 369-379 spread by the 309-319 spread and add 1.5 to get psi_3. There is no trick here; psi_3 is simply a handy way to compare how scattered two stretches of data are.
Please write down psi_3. 8.0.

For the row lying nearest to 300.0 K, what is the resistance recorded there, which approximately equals 5.07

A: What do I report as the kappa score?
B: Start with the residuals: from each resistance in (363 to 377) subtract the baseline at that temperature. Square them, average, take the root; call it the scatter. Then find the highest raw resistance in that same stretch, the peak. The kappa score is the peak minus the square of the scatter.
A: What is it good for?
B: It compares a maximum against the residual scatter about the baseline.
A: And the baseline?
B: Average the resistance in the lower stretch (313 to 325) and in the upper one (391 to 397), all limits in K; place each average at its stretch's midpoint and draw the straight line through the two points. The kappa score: 1.9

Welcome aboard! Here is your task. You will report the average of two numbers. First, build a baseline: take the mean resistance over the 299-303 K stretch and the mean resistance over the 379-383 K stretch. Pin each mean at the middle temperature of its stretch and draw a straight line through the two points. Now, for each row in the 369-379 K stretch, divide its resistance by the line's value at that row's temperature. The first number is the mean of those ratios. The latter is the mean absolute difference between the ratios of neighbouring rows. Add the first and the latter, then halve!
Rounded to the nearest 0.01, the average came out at 0.47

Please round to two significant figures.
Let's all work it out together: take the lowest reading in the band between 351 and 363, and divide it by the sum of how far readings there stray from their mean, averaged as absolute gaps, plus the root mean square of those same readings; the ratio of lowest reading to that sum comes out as 0.88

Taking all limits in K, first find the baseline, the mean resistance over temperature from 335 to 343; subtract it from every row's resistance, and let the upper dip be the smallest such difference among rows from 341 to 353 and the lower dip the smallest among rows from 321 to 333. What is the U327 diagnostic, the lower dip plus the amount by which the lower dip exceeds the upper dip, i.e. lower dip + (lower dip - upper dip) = -3.1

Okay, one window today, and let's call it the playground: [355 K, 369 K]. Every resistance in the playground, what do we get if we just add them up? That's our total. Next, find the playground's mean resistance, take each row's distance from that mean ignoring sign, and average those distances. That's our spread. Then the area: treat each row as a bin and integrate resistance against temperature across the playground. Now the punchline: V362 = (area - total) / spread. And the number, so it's 40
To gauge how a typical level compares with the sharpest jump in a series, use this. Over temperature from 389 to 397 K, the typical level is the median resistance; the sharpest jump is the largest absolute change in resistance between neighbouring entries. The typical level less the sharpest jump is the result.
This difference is 3.2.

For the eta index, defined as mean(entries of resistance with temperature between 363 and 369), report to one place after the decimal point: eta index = 2.4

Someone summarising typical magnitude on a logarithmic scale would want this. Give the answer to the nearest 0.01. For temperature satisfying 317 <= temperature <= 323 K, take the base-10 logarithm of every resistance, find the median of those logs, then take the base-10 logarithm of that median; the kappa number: -0.18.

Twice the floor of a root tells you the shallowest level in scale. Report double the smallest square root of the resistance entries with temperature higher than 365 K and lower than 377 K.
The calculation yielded 2.7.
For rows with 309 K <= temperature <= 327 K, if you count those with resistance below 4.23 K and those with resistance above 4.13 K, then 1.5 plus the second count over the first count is 5.50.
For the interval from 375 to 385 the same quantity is 1.50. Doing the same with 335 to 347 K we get 2.25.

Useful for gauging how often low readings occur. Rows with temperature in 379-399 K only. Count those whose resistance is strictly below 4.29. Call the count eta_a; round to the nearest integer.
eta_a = 10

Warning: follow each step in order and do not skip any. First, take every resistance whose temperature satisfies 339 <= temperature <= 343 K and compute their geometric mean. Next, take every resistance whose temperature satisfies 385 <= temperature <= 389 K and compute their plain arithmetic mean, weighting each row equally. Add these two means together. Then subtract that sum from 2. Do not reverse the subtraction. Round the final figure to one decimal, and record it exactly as -5.7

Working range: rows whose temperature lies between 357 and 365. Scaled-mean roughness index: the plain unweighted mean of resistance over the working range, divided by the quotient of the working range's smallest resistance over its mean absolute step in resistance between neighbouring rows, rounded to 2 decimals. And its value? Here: 0.16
